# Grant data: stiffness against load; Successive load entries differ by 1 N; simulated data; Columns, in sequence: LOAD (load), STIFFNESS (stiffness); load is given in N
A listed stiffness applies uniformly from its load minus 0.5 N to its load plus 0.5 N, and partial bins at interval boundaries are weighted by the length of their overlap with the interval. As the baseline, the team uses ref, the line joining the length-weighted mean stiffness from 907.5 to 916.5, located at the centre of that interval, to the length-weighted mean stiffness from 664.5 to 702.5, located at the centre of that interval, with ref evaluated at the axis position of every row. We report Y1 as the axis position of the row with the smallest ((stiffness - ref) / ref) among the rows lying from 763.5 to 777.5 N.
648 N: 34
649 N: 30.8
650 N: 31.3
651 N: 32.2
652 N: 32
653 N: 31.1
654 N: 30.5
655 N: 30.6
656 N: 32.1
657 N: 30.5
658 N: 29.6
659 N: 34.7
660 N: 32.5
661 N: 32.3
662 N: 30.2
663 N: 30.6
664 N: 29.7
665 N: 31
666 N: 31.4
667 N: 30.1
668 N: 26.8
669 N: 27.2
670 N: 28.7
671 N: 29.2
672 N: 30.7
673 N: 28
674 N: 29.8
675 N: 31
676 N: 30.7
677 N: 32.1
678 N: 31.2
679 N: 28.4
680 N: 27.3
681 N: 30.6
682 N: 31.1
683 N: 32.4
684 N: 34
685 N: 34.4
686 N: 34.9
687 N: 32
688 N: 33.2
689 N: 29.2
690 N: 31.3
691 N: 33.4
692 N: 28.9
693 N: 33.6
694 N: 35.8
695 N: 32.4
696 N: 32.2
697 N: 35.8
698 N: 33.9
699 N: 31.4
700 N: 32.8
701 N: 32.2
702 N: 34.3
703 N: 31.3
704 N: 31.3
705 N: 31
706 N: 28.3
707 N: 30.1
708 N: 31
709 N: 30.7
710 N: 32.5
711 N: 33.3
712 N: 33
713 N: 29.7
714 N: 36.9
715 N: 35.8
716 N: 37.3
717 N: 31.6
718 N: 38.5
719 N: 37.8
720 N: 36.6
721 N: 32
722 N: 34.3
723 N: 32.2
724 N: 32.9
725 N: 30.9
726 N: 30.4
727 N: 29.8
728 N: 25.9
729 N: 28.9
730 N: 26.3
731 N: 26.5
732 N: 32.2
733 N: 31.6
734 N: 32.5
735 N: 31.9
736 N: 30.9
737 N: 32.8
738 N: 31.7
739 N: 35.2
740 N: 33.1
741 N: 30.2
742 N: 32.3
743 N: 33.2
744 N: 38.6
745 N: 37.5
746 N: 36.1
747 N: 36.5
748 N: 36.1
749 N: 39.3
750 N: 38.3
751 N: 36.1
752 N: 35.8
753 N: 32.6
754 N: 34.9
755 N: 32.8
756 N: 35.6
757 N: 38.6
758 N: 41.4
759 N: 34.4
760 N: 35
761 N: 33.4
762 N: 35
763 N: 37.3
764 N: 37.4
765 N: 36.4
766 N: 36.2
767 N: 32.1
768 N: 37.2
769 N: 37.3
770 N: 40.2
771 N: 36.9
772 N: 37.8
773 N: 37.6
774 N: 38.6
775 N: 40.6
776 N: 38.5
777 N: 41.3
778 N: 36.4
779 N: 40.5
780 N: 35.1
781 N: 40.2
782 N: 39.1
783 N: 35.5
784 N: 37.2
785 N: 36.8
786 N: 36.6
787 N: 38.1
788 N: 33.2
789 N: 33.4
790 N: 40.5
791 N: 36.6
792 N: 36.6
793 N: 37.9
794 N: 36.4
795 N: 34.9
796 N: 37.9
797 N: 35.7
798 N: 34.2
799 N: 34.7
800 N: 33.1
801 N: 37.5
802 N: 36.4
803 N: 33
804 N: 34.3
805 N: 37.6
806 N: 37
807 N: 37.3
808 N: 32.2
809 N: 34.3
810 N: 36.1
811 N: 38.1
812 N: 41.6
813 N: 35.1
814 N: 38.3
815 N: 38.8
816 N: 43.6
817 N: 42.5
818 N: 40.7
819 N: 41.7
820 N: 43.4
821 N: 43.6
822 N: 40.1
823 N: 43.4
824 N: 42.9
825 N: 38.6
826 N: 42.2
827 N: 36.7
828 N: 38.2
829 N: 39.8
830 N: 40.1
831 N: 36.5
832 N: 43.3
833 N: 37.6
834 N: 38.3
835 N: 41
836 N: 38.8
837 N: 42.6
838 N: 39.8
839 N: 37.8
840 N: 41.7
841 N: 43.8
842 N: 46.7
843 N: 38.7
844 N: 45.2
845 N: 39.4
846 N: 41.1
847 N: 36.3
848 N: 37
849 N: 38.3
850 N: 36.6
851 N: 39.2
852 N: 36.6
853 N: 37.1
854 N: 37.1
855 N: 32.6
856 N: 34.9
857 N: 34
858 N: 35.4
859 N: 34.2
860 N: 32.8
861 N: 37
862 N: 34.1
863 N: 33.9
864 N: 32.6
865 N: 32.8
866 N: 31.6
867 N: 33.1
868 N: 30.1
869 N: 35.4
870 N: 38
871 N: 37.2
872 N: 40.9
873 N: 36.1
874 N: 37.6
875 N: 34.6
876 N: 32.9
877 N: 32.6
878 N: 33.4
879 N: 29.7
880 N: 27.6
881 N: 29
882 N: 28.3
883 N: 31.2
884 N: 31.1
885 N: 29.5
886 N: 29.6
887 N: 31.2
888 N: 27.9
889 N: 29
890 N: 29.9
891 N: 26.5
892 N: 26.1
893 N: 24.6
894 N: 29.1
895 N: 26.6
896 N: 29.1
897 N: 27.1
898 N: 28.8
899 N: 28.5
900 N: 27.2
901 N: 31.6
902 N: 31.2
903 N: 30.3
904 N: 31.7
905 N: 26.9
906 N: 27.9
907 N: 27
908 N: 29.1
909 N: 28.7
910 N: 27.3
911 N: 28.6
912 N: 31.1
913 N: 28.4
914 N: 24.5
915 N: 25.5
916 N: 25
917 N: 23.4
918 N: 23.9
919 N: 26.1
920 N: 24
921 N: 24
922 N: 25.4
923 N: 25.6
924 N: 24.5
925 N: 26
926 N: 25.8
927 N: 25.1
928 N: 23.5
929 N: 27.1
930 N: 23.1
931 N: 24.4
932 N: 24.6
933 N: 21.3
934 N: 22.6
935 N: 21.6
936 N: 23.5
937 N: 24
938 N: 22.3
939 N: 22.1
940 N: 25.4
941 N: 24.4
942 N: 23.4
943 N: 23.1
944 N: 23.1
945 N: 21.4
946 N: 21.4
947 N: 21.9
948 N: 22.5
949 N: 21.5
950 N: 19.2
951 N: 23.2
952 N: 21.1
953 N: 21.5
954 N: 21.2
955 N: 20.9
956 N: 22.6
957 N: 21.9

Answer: 767 N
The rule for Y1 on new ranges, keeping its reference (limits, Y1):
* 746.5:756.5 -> 753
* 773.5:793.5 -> 788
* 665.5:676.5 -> 668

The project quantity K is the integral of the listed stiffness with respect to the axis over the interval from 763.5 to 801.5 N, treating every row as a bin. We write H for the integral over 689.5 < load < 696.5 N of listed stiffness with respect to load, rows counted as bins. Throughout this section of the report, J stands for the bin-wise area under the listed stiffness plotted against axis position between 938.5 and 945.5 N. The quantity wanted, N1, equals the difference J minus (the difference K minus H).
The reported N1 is -1016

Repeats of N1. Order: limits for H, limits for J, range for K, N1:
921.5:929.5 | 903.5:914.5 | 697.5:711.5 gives 70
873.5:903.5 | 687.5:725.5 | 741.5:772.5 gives 1019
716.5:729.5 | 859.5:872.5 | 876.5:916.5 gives -277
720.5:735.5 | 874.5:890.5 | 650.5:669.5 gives 361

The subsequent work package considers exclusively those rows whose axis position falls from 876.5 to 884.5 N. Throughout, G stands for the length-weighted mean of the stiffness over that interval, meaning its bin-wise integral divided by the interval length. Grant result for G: 30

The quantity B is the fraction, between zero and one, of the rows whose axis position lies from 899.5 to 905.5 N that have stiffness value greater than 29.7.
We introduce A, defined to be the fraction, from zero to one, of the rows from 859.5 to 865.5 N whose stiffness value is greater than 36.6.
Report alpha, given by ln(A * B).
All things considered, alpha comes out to -2.2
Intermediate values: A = 0.2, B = 0.67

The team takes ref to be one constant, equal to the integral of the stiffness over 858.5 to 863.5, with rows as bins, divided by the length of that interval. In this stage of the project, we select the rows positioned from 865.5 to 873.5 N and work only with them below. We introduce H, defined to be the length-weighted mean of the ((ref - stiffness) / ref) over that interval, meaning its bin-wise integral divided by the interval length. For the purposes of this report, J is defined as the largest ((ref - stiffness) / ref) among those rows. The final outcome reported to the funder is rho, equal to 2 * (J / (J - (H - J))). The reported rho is 0.9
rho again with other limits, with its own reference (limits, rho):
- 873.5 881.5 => 1.2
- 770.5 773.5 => 2.5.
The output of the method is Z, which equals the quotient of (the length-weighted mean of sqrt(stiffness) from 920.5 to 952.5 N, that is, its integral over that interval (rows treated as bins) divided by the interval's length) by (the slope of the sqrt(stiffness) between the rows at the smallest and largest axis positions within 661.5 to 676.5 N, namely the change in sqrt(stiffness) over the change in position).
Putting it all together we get 1493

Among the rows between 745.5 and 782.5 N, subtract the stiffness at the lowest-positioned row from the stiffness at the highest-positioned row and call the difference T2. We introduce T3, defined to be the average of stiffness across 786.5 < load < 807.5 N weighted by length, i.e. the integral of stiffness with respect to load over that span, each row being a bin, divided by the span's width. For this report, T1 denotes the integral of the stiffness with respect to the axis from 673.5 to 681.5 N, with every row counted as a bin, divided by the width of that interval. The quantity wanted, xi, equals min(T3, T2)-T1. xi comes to -27.1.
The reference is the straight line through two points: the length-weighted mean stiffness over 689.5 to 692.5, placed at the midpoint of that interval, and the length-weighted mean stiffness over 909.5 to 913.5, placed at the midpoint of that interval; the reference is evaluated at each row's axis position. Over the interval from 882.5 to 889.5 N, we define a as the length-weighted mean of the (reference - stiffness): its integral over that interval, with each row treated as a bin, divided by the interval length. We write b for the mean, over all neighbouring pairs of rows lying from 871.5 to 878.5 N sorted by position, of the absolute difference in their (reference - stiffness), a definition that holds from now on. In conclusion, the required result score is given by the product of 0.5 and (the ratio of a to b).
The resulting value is -0.2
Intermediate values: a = -1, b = 2.0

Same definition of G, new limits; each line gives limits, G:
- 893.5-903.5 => 29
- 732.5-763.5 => 35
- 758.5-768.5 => 35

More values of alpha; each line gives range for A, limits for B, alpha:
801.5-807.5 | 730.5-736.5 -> -0.9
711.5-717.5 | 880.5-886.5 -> -2.2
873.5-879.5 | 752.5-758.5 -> -1.8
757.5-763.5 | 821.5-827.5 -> -1.1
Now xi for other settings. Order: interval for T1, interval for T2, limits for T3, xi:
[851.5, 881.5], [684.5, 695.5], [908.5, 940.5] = -36.2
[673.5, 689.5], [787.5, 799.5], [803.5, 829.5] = -29.9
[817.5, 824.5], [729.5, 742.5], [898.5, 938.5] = -36.3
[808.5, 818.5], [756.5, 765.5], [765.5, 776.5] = -41.1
